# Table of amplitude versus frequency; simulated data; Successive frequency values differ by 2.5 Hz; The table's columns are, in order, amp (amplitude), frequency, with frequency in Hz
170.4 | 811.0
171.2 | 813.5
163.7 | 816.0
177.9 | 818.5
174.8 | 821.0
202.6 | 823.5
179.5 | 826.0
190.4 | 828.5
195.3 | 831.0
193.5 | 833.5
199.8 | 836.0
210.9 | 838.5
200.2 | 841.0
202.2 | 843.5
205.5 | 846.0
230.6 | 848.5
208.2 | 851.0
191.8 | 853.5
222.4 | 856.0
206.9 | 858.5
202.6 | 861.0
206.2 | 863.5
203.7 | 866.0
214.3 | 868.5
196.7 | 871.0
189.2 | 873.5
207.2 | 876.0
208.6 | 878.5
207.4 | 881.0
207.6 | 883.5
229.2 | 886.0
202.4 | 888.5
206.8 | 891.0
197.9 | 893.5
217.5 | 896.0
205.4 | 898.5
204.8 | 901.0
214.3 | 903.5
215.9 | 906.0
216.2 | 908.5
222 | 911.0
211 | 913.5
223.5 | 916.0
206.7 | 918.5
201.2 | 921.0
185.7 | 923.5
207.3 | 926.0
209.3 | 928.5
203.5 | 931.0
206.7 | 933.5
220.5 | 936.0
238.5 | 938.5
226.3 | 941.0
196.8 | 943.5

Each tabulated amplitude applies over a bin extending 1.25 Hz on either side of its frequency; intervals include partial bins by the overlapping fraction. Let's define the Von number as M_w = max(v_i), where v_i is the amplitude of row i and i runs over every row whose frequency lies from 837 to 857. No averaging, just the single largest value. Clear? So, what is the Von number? 230.6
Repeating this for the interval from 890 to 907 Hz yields 217.5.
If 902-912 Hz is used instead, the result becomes 222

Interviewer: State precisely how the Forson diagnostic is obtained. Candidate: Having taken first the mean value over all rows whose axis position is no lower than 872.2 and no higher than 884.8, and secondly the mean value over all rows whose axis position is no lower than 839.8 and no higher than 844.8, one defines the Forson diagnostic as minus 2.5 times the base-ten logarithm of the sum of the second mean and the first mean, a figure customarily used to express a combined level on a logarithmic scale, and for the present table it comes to -6.52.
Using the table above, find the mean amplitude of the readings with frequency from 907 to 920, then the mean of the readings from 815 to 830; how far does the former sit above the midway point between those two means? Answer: 17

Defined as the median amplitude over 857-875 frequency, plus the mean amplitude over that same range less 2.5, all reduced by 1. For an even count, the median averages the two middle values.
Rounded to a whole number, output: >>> 403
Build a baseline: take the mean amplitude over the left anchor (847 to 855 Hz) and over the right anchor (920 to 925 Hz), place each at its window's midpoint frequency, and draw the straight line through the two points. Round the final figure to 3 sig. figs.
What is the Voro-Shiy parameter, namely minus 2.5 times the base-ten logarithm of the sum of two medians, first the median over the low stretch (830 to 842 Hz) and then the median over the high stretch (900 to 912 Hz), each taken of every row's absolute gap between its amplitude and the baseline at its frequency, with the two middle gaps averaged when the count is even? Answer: -3.78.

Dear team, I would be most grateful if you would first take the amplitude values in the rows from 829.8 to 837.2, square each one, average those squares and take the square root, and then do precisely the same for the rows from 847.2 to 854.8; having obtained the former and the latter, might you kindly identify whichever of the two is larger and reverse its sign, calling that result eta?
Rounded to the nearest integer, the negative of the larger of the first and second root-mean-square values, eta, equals -211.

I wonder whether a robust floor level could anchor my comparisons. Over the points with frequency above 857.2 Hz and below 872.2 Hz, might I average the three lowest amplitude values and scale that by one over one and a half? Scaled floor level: 134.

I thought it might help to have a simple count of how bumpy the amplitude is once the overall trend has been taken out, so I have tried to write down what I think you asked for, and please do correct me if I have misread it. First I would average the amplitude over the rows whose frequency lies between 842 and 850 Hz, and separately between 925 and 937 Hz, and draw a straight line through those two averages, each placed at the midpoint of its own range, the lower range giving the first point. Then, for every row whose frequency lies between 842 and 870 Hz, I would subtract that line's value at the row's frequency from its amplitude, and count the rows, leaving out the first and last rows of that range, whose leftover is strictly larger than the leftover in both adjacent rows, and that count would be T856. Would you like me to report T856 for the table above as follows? 3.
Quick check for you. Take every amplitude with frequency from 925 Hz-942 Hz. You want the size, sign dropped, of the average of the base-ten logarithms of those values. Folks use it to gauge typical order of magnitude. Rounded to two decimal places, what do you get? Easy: 2.33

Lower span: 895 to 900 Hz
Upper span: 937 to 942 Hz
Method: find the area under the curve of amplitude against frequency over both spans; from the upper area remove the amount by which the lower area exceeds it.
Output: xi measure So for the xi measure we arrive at 1267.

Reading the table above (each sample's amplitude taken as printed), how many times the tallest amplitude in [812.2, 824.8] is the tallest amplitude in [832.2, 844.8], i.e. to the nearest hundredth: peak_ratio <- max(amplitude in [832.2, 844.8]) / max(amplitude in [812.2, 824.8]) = 1.04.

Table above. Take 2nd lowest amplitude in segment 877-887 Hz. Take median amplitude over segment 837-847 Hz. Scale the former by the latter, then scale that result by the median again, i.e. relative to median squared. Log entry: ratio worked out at 0.0050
